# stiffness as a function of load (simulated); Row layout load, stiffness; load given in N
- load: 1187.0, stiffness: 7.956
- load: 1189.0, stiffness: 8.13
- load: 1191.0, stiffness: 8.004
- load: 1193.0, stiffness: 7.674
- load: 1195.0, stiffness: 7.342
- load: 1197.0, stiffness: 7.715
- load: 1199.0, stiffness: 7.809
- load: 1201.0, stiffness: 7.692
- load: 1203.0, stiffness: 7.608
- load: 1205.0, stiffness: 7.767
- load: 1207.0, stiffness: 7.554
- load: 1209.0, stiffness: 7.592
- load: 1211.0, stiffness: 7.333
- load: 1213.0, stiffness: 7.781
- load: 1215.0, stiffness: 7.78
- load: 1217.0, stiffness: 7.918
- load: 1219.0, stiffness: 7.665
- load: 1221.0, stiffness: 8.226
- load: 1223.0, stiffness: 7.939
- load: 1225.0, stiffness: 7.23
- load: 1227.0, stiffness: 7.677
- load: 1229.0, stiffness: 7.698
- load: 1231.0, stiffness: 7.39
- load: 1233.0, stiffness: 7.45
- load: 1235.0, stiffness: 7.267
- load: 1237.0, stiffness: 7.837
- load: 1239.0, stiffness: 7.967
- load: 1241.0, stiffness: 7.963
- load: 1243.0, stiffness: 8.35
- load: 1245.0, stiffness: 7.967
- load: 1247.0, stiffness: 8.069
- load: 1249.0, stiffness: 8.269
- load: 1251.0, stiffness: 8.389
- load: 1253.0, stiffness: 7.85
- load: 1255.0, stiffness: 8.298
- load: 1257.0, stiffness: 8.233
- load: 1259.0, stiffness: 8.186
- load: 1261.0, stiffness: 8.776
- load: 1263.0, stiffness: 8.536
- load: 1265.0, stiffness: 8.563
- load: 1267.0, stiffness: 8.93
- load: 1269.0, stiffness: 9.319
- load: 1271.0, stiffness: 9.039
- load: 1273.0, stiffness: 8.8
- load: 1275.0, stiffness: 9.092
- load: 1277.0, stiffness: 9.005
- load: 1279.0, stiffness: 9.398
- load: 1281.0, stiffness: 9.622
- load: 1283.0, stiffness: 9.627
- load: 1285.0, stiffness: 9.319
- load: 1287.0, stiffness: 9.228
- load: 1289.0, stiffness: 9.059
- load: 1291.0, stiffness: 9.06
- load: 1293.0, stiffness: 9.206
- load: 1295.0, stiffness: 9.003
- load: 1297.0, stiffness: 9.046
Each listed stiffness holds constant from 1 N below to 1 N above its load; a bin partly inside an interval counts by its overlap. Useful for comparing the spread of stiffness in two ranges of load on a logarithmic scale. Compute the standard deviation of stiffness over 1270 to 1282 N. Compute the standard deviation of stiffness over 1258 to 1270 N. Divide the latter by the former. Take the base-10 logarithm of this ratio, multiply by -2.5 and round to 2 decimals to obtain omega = -0.29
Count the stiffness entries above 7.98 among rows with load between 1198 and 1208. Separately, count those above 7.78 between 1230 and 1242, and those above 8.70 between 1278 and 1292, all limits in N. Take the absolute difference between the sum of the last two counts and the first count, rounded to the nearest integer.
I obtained 10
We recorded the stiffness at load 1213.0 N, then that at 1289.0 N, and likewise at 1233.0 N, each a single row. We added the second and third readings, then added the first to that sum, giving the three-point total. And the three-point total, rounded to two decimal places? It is 24.29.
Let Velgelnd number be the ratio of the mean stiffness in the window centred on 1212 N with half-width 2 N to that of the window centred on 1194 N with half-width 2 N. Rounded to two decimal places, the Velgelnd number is 1.01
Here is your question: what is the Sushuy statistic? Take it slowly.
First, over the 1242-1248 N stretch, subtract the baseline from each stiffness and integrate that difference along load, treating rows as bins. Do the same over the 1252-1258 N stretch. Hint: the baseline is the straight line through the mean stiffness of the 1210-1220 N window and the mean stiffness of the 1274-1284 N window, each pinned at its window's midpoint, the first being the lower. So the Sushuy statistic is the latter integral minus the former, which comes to -1.6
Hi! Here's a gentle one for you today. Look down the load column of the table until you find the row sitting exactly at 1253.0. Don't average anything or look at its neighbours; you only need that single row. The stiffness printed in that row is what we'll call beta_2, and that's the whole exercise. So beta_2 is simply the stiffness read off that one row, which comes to 7.85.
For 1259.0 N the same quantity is 8.186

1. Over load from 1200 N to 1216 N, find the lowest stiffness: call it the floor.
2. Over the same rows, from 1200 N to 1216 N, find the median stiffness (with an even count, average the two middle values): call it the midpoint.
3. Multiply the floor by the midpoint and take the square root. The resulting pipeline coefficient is 7.5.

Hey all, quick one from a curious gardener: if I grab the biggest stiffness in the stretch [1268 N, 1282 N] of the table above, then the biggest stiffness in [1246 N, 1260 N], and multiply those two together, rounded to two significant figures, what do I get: 81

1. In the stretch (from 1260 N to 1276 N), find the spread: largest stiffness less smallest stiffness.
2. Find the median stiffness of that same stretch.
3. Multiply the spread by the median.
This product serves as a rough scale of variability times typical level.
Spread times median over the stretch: 6.9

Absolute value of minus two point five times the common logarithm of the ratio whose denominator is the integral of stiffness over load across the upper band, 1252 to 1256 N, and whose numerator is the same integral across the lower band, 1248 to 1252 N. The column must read 0.03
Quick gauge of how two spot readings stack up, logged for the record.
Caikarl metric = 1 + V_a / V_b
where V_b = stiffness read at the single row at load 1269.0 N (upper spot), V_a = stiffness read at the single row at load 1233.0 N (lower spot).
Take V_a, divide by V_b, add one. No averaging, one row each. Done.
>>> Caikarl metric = 1.80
